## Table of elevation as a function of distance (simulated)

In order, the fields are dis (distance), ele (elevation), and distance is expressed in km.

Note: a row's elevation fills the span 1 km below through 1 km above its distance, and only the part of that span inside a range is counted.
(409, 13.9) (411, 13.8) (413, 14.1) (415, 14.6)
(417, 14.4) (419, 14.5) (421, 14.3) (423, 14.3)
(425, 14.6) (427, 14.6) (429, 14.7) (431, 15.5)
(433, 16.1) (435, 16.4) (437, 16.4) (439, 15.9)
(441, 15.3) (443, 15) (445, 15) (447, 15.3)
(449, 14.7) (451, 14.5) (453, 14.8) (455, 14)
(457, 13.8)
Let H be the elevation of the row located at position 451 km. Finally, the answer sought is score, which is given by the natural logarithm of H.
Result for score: 2.67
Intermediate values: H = 14.5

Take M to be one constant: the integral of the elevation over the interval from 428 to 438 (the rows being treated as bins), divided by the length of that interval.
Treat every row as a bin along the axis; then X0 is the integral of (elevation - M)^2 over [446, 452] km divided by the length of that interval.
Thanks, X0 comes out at 1.1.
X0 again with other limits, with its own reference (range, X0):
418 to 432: 1.5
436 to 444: 0.3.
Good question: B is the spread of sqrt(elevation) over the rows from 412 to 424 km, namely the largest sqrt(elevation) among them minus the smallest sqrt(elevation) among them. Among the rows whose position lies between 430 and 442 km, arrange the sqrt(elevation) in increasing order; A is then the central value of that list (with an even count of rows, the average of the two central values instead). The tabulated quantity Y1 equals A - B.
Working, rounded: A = 4.00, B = 0.07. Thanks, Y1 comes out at 3.93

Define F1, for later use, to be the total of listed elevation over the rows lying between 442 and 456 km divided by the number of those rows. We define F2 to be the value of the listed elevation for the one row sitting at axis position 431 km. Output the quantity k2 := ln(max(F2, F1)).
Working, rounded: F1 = 14.76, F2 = 15.5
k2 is 2.74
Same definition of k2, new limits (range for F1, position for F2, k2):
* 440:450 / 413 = 2.71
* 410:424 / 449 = 2.69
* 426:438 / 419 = 2.75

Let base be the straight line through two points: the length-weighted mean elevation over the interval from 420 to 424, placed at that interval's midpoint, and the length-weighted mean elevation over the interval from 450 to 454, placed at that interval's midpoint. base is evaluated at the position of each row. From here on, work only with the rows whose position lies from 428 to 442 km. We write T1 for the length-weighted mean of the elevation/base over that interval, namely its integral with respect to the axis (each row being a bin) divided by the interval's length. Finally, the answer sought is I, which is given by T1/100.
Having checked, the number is 0.0109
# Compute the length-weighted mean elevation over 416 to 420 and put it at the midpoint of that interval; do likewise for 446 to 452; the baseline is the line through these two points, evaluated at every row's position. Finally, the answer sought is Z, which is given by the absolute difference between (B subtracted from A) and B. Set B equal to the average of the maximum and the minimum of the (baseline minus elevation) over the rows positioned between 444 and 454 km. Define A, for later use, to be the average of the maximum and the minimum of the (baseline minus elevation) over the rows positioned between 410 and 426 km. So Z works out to 0.32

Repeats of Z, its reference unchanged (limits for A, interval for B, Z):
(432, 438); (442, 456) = 2.02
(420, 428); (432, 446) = 2.03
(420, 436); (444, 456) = 1.18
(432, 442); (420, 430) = 1.25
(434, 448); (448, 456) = 1.97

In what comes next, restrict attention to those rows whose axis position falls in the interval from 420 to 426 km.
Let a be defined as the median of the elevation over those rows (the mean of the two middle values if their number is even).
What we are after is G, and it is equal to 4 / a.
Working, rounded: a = 14.3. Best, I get 0.280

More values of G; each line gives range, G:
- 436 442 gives 0.252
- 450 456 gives 0.276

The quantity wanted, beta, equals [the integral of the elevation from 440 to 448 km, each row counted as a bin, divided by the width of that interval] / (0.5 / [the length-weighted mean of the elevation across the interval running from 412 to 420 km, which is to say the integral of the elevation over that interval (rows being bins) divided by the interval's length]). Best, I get 436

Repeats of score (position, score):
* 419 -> 2.67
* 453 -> 2.69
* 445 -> 2.71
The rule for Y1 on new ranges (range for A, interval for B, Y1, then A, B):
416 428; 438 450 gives 3.65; 3.80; 0.15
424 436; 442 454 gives 3.78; 3.89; 0.10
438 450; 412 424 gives 3.83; 3.89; 0.07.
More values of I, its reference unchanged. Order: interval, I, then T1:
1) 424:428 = 0.0102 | 1.018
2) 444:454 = 0.0102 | 1.017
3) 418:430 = 0.0101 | 1.012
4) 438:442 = 0.0108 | 1.075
